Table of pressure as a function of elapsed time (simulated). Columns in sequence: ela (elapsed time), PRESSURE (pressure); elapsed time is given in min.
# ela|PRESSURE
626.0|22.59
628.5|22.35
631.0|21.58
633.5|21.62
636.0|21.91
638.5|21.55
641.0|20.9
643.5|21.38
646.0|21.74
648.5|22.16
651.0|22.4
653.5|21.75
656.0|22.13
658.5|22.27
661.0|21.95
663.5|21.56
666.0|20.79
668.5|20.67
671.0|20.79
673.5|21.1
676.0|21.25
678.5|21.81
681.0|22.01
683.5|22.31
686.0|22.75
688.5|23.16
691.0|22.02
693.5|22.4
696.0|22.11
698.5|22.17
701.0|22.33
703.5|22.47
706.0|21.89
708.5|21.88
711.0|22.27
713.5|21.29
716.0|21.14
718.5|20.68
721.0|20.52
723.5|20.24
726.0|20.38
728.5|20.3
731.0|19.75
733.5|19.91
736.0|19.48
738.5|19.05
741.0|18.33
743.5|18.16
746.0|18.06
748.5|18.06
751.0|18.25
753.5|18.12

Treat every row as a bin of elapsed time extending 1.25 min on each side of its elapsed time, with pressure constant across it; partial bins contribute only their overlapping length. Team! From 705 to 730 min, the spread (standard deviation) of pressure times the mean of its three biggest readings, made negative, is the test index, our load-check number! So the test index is -16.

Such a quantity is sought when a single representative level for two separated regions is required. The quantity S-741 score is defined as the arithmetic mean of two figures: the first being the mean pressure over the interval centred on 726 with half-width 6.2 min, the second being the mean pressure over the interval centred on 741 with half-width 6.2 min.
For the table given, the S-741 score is 19.43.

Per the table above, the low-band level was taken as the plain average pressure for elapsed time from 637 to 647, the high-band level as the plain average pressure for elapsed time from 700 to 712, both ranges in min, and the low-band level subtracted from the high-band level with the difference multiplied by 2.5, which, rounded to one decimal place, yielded 1.9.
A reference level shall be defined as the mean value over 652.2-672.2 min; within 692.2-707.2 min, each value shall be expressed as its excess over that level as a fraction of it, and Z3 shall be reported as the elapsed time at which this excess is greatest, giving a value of 703.5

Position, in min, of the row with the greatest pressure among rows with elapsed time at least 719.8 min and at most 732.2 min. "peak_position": 721.0 min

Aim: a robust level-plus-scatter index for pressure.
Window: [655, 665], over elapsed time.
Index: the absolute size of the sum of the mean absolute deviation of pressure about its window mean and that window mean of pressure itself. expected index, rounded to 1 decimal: 22.2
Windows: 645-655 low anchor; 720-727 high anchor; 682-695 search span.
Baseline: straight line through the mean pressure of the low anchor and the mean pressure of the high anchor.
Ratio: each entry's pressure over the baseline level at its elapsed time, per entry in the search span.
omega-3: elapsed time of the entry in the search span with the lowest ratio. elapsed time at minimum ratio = 691.0 min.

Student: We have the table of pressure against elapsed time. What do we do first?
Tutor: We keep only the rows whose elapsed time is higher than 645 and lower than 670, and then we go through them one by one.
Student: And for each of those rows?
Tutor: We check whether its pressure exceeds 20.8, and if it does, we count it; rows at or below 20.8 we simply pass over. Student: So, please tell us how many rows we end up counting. 8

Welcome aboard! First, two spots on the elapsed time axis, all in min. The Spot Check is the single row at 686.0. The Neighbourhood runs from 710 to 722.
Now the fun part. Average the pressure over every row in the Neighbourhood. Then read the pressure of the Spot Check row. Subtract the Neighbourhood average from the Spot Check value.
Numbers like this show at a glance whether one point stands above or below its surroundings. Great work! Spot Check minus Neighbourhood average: 1.6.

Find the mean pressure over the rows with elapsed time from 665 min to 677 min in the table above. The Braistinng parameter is 20.9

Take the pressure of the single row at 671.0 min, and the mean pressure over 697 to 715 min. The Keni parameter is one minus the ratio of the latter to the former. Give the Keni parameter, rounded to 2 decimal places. -0.06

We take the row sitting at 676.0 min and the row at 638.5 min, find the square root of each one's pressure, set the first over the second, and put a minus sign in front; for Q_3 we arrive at -0.99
